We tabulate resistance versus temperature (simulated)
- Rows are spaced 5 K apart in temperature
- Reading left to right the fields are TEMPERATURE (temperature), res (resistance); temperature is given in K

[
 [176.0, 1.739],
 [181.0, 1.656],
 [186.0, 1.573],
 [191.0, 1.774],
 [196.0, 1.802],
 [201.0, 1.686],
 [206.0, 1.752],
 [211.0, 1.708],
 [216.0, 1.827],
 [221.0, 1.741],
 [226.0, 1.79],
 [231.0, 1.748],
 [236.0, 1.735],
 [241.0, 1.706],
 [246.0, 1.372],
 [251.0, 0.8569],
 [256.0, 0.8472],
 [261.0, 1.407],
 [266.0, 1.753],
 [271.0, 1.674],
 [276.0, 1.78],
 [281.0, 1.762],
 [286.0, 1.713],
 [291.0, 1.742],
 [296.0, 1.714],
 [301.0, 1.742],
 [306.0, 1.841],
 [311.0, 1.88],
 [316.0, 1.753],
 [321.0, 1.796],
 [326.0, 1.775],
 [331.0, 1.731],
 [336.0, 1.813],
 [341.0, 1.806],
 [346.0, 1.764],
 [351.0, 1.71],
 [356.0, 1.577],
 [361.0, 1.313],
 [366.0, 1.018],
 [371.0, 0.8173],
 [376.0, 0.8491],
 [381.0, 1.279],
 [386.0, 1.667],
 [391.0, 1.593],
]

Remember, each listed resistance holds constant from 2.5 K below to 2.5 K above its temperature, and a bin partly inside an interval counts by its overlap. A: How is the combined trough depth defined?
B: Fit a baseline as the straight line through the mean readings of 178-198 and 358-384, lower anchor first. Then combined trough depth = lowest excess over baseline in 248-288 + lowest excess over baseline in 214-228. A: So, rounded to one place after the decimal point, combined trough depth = -0.5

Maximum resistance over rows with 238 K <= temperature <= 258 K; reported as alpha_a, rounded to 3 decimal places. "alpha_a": 1.706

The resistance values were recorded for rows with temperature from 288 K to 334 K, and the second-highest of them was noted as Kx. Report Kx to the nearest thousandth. 1.841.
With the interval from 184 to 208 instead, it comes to 1.774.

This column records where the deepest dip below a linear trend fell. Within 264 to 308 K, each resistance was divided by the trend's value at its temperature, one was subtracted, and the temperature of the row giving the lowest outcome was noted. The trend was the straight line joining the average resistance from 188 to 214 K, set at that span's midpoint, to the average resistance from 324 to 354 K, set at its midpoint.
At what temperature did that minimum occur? 271.0 K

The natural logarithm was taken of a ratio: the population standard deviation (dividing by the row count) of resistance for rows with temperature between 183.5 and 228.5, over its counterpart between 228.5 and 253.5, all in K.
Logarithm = -1.6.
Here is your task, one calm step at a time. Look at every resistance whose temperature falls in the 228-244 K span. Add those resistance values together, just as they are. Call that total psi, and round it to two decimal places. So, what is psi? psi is 5.19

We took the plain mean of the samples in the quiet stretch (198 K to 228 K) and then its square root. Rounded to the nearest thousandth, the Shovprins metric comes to 1.323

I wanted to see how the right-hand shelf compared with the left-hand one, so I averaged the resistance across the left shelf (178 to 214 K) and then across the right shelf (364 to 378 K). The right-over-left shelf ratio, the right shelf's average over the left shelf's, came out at 0.52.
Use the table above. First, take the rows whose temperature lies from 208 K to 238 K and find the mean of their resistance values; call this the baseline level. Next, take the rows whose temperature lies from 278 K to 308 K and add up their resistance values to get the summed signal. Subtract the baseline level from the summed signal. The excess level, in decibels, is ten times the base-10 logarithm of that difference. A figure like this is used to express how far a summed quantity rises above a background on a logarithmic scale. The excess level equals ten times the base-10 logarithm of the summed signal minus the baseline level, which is 9.4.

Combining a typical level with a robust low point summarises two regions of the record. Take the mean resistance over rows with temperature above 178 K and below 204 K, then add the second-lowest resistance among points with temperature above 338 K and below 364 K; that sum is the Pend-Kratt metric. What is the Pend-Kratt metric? 3.28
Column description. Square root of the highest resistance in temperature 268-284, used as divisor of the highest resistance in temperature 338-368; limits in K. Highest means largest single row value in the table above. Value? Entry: 1.35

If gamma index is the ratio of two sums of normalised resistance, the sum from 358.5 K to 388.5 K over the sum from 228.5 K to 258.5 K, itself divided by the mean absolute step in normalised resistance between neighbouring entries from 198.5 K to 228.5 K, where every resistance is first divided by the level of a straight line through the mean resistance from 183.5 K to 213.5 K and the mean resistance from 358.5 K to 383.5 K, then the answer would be 27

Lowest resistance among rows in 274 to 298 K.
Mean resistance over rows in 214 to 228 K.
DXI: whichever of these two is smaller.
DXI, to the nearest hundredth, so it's 1.71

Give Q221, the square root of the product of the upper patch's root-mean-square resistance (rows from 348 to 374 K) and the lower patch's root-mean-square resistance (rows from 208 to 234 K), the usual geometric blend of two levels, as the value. 1.53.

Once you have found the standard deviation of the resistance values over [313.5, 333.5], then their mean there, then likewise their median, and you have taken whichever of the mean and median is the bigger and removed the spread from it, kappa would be 1.74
